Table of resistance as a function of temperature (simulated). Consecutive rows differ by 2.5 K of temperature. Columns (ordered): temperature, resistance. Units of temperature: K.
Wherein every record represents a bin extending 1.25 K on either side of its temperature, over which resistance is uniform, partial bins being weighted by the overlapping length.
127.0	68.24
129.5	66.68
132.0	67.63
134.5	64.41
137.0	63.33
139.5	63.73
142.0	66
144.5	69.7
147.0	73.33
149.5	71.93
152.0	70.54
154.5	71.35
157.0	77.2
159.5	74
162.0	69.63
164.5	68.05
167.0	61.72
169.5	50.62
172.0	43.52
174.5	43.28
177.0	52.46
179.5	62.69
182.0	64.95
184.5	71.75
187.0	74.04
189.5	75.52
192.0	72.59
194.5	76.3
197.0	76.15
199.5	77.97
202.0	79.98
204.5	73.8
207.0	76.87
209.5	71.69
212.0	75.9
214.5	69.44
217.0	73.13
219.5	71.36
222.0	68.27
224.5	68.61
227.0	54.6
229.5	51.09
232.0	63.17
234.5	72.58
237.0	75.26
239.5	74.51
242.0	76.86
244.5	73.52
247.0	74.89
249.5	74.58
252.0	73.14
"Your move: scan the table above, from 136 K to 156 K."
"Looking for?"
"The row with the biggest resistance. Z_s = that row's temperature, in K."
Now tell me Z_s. 147.0 K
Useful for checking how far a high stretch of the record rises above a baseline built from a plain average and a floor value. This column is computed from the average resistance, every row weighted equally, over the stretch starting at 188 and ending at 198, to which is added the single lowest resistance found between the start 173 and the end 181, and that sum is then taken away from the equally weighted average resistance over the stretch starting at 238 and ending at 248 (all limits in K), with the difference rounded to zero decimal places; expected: -43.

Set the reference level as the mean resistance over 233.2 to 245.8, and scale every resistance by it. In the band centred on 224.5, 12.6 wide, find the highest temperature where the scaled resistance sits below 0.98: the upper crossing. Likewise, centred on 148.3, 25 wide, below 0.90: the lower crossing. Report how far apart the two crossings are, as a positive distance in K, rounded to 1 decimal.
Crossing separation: 87.5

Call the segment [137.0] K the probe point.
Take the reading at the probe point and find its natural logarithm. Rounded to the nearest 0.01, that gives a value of 4.15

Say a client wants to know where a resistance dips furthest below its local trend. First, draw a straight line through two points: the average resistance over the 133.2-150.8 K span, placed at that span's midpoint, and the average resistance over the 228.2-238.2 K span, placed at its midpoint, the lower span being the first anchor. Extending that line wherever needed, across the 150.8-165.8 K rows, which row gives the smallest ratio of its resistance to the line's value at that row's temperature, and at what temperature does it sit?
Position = 164.5 K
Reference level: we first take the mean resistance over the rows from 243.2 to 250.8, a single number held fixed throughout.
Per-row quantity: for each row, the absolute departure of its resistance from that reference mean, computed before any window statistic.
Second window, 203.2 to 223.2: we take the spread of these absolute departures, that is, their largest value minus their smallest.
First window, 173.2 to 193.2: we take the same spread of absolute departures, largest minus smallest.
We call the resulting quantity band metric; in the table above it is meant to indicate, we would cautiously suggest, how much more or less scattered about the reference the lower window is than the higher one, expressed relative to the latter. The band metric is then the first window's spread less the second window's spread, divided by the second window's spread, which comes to 4.56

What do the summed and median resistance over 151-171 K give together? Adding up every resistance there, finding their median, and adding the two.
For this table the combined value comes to 613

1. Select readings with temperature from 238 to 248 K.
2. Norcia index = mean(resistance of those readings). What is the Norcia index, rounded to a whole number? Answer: 75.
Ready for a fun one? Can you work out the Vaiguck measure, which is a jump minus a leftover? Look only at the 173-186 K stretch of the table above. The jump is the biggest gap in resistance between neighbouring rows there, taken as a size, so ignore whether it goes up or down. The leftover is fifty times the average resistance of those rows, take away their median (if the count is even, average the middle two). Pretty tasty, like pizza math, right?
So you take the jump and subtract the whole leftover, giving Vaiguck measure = -2878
